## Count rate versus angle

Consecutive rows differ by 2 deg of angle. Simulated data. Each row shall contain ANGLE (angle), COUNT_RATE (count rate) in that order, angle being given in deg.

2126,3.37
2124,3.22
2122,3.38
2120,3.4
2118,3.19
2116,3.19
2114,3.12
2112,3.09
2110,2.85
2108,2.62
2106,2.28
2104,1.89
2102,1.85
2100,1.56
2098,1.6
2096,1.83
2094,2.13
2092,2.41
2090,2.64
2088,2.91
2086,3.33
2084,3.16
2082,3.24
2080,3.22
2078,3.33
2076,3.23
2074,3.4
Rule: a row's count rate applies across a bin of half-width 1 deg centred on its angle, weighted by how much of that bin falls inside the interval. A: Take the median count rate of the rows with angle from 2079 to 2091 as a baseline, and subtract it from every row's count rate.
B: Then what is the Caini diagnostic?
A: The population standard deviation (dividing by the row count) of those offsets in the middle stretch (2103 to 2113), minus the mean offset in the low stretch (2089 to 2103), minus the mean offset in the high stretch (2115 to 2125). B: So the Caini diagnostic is 1.5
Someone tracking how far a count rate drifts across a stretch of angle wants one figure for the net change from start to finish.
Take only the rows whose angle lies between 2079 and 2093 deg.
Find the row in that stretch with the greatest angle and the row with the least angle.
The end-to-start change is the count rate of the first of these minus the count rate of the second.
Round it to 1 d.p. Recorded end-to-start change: -0.8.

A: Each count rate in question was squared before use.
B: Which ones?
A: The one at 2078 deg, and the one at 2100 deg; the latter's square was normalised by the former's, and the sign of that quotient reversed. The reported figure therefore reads -0.2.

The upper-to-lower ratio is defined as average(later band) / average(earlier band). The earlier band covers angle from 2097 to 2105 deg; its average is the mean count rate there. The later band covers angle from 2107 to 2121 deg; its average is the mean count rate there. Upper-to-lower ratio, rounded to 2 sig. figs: 1.8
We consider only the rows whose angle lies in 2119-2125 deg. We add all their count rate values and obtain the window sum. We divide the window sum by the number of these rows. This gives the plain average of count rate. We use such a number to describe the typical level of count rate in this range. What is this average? 3.33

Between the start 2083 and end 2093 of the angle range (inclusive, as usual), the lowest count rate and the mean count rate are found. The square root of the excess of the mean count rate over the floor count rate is 0.69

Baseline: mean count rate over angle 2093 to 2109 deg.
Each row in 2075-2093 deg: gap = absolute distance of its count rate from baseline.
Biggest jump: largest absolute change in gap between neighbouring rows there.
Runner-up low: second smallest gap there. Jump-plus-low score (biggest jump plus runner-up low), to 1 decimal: 1.1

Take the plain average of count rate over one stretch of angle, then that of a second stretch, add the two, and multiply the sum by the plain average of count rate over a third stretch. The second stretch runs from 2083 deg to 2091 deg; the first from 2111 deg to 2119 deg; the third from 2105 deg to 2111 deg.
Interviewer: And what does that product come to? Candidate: 15.9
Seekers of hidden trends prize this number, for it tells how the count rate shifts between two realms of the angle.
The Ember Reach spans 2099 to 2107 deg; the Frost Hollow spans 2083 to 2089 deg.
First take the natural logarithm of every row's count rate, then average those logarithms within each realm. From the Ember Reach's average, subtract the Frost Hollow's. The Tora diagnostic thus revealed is -0.51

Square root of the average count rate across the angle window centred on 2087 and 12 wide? 1.72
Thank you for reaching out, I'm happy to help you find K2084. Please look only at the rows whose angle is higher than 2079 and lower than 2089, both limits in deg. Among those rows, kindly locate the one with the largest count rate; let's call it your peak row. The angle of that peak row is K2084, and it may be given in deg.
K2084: 2086 deg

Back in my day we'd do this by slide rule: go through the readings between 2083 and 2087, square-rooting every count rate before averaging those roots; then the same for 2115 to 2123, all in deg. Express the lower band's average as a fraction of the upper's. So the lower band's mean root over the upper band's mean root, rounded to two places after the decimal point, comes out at 0.99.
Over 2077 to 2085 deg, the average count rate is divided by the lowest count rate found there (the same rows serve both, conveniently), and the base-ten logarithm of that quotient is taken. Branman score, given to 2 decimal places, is 0.01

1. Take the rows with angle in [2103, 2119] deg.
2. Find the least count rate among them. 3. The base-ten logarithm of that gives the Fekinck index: 0.28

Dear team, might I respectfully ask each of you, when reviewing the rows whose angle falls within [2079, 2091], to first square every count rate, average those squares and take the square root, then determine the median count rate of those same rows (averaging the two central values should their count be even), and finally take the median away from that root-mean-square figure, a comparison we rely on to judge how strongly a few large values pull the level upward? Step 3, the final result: -0.10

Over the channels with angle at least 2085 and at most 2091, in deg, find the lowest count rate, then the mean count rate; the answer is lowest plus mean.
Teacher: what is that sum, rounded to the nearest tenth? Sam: 5.6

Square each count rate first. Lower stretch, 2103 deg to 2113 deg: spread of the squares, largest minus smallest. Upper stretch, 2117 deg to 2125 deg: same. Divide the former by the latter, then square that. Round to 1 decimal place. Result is 18.6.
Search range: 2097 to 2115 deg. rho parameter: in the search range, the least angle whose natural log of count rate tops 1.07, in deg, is 2112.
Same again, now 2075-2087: 2076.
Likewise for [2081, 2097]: 2082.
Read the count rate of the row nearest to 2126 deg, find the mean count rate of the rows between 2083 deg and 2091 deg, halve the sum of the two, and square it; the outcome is 10.2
